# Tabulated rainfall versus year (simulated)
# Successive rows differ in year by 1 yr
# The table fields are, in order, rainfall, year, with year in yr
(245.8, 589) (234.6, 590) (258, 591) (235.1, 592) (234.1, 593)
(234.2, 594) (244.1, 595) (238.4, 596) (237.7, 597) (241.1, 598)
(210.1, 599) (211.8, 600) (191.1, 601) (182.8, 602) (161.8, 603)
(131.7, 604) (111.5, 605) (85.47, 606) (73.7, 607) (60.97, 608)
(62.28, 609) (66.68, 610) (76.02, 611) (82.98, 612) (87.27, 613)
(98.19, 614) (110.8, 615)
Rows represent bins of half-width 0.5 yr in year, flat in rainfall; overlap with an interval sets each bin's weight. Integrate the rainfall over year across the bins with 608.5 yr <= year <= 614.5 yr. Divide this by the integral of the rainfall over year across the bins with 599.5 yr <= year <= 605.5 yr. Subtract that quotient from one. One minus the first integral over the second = 0.52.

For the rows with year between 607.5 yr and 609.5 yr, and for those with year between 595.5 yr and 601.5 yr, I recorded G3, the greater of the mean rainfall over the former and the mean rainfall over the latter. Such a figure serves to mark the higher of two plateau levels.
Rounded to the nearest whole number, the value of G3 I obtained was 222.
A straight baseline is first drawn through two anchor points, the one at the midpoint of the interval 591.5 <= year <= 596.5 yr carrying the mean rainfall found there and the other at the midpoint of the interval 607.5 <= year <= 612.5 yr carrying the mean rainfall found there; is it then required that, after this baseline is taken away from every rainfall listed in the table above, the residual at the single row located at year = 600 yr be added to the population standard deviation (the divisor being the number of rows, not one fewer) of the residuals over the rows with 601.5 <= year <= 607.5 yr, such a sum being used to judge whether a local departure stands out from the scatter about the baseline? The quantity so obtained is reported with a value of 59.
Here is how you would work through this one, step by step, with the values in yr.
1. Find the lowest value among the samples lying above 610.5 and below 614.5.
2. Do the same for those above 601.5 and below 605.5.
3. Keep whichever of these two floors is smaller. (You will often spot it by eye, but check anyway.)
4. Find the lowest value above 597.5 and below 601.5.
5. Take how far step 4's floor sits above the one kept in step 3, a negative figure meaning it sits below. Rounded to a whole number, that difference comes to 115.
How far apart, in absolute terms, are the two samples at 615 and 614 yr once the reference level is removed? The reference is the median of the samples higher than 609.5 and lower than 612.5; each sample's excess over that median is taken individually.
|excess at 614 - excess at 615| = 13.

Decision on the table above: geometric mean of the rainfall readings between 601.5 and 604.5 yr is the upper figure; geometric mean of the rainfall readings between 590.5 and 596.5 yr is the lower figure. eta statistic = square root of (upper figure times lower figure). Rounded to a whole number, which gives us 195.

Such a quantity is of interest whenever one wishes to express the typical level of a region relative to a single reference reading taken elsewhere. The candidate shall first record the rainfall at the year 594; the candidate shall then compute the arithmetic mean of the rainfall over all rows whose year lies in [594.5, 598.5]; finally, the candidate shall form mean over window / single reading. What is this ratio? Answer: 1.0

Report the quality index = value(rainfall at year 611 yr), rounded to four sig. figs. 76.02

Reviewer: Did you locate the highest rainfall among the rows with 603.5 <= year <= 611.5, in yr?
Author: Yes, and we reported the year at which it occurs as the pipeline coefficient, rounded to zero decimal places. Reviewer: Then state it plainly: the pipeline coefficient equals 604 yr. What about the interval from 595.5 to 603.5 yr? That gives 598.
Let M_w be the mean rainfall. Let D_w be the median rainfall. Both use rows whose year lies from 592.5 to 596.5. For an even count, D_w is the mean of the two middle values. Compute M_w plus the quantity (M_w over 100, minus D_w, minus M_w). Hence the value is -234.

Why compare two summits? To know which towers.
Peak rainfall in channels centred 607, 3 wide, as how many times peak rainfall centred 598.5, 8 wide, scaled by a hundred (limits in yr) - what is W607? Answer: 35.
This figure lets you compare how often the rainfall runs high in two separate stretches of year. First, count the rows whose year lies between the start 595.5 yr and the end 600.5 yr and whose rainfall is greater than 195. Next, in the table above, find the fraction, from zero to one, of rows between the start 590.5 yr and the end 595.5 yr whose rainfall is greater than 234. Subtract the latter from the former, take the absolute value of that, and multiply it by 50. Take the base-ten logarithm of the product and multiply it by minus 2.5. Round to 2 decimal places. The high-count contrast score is -5.75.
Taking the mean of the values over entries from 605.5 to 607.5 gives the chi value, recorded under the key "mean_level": 80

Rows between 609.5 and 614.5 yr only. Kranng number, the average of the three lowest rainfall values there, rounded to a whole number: 75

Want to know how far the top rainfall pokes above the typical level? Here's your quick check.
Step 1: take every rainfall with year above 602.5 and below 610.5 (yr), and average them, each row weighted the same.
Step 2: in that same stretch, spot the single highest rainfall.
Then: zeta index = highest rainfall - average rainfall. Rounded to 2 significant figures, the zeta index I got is 68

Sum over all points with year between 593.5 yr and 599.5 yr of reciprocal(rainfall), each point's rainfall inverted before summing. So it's 0.03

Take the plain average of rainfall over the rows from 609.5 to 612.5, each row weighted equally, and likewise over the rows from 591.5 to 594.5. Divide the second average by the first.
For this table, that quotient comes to 3.1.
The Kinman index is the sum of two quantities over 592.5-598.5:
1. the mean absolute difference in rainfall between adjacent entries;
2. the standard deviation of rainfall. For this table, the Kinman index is 8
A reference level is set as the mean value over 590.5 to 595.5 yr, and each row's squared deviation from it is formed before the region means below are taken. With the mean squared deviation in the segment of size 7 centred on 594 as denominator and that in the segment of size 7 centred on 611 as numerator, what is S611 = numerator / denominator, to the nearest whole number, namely 429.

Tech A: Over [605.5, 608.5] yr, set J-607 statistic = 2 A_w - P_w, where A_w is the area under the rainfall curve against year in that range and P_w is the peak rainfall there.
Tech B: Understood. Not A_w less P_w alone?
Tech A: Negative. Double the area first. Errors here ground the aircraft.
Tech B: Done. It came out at 355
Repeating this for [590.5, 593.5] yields 1196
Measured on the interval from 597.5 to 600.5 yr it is 1085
